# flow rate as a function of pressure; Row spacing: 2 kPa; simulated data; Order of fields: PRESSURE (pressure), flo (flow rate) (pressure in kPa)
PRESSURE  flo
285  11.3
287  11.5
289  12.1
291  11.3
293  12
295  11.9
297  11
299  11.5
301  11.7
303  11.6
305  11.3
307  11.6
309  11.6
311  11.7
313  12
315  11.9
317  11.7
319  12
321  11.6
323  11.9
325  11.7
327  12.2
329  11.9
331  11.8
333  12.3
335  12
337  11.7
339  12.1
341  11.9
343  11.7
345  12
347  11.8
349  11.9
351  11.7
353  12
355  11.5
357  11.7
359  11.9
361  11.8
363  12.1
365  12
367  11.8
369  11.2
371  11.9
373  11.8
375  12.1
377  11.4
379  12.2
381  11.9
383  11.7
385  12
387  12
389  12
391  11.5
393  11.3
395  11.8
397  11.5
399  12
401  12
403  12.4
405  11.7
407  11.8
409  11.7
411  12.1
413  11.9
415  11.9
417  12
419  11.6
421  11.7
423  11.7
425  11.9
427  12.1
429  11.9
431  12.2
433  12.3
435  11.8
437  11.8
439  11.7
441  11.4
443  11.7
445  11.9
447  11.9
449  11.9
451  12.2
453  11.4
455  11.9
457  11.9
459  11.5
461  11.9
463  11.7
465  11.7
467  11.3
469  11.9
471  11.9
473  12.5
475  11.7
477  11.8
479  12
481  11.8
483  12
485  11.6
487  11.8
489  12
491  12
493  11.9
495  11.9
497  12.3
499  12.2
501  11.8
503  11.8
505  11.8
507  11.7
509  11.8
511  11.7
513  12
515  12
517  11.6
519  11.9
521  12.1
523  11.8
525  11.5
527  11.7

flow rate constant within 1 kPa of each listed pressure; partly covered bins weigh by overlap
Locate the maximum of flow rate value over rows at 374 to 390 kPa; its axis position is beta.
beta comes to 379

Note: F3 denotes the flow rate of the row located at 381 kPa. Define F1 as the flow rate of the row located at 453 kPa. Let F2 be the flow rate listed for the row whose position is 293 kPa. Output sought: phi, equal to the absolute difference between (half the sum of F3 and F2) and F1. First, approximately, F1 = 11.4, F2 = 12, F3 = 11.9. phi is 0.55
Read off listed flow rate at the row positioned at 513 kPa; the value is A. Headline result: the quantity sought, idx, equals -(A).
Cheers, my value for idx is -12.0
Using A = 12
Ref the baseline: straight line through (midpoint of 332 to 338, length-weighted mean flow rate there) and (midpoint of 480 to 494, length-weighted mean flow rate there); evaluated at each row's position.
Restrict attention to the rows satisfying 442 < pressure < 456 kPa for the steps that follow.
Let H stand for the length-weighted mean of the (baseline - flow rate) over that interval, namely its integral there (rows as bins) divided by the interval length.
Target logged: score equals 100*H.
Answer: 6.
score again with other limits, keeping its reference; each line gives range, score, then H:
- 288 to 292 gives 34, 0.338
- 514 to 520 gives 1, 0.013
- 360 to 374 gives 17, 0.173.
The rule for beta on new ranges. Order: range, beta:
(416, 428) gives 427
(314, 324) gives 319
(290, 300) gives 293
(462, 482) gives 473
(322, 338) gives 333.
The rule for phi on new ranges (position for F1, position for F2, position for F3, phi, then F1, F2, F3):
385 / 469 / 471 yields 0.10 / 12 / 11.9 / 11.9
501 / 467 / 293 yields 0.15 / 11.8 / 11.3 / 12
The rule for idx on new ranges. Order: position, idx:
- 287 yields -11.5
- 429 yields -11.9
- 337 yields -11.7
